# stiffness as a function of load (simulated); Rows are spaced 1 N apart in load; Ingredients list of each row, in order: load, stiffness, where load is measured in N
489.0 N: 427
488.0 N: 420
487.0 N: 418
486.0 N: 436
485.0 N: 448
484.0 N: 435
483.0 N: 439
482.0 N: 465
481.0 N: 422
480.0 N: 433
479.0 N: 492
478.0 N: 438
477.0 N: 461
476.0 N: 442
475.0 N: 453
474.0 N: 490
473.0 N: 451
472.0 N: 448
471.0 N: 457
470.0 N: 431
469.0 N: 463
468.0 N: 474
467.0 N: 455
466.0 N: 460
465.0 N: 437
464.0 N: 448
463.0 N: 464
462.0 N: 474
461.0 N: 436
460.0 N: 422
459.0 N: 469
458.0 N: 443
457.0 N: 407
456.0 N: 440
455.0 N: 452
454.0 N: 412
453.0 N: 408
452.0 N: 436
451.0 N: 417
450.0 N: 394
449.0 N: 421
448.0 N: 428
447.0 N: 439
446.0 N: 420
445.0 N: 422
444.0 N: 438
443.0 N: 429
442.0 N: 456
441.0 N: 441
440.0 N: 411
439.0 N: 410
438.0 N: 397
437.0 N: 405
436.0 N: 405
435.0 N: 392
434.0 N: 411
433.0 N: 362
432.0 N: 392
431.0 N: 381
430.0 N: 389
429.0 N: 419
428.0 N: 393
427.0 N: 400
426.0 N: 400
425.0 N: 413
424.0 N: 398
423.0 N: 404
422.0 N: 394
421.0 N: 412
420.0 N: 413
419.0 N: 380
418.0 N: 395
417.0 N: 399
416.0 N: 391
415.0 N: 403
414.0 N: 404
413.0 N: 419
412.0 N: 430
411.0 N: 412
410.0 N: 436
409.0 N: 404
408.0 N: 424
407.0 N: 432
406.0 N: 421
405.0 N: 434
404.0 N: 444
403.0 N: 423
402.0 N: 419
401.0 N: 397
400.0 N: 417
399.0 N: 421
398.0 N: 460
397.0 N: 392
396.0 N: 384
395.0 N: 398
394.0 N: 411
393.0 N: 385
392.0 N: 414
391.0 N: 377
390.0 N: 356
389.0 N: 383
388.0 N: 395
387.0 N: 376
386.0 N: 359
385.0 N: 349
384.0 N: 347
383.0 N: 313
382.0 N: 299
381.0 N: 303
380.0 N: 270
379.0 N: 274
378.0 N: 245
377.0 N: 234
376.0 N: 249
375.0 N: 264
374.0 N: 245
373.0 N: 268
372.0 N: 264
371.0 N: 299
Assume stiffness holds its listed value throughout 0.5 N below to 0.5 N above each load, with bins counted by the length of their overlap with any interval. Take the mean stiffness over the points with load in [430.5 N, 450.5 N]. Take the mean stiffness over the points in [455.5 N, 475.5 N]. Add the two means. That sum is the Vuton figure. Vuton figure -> 864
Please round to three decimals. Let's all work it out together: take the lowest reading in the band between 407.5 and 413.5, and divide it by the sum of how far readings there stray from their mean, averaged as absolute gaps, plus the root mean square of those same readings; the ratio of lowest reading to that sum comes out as 0.939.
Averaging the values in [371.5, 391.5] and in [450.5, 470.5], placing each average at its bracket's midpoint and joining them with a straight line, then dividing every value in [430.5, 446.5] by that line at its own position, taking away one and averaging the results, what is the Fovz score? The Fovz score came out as 0.013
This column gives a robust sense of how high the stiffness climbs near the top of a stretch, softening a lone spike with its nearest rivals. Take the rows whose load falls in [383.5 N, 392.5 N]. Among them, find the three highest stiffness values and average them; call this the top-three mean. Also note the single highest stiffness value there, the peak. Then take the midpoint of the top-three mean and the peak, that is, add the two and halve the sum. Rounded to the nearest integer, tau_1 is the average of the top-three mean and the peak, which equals 406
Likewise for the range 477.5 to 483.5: 479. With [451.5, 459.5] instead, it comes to 462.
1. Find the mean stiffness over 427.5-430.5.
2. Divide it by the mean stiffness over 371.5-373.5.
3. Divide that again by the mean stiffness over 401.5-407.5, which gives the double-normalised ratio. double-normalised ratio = 0.0035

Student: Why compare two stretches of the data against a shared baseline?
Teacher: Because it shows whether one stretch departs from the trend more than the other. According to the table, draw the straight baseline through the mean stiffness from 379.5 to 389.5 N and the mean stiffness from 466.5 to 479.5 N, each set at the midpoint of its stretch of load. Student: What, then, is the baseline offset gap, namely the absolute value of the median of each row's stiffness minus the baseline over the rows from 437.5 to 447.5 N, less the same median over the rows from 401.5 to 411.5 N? 51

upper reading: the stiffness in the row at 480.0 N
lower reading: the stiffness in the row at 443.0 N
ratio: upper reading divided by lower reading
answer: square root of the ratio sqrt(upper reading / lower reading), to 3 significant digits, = 1.00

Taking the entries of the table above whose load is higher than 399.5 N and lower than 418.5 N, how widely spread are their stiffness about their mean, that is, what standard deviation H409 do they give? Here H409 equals 15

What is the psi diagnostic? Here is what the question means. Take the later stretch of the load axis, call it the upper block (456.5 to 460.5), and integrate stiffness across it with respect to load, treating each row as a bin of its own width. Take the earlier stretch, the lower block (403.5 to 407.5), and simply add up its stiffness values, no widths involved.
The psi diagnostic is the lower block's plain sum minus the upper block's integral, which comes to -10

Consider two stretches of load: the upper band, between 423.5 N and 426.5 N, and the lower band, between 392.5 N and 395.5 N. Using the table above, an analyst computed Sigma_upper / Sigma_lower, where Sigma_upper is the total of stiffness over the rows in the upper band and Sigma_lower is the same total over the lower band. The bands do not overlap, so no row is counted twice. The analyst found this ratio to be 1.01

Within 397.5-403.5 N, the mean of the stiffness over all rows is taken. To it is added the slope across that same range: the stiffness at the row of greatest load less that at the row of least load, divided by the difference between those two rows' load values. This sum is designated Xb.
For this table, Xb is 415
